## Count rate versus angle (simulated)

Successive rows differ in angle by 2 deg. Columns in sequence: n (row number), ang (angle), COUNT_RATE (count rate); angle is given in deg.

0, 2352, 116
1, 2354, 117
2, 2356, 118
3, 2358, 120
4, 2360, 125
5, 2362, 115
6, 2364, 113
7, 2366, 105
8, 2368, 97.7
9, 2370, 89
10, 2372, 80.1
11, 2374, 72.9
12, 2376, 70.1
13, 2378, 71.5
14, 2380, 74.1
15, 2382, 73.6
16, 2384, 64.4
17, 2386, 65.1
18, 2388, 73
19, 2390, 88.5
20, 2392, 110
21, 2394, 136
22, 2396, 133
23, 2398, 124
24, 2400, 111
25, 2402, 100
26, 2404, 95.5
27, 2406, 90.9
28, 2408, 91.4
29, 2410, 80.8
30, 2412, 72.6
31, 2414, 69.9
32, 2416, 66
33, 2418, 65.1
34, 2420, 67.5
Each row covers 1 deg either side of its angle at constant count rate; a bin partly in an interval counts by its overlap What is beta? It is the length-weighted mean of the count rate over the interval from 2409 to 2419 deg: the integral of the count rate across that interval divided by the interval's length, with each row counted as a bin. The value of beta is 71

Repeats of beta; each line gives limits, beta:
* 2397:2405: 108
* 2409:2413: 77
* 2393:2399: 131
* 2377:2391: 73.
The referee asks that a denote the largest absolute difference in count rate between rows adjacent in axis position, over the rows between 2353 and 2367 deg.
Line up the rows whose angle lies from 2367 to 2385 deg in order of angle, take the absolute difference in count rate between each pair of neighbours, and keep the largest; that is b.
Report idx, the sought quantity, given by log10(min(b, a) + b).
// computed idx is 1.26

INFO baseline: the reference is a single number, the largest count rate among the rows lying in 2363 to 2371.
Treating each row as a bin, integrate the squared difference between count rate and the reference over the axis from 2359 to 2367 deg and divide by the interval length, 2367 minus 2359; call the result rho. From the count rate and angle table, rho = 53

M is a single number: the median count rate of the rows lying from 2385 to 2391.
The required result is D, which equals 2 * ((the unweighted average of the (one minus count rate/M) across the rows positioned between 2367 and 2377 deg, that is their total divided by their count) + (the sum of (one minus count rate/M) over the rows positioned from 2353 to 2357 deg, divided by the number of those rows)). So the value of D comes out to -1.5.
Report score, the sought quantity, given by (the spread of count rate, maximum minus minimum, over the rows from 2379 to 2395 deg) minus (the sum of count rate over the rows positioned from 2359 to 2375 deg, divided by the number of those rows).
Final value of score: -28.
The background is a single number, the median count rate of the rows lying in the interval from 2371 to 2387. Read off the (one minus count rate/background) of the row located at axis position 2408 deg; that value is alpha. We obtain -0.27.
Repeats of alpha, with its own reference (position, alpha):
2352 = -0.61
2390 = -0.23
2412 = -0.01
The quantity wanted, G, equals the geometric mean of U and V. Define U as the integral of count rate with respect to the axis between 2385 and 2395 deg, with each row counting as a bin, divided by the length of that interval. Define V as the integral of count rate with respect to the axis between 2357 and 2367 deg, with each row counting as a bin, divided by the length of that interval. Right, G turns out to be 105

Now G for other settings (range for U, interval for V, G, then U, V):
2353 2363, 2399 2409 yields 108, 119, 98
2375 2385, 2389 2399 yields 91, 71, 118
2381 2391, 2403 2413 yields 79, 73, 86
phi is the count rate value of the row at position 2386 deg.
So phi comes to 65.1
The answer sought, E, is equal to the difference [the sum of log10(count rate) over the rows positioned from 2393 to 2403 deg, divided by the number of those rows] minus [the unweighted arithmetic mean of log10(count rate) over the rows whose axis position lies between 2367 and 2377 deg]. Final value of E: 0.17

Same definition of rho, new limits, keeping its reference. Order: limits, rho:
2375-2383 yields 1657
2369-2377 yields 1277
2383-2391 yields 1714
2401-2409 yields 358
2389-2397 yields 385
